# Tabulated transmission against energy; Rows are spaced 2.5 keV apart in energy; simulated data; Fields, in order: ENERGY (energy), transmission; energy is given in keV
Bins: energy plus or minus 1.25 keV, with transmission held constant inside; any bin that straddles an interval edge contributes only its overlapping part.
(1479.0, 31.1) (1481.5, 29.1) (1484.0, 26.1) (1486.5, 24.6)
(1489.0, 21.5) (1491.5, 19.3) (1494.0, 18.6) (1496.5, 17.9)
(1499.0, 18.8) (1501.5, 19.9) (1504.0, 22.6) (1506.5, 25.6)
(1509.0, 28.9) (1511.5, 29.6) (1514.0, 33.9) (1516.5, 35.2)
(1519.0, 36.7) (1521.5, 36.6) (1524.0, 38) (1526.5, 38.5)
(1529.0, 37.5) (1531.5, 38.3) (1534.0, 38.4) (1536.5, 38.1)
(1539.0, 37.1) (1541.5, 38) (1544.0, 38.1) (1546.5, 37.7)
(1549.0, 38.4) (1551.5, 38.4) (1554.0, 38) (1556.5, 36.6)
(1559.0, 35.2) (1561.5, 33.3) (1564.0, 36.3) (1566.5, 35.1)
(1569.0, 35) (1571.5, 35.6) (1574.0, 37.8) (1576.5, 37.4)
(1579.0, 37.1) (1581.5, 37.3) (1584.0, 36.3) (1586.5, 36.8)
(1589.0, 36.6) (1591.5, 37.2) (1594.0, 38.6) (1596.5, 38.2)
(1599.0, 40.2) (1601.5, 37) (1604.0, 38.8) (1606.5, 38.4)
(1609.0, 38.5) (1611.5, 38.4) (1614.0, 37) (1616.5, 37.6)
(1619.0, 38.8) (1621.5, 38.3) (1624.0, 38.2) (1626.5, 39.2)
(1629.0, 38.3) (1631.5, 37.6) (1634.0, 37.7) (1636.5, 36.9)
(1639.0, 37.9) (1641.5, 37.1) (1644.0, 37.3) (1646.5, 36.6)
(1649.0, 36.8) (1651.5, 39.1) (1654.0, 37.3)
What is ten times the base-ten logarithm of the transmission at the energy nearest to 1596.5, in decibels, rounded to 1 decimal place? 15.8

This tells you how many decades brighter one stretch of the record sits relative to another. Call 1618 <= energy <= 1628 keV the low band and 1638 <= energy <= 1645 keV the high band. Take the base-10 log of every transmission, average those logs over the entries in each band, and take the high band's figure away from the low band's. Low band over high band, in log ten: 0.014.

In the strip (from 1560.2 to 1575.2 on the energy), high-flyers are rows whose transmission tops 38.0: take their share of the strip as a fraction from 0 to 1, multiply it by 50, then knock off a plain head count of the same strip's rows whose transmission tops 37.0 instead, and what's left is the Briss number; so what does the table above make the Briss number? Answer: -1.0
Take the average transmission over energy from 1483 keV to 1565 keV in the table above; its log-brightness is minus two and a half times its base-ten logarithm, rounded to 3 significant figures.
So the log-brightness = -3.76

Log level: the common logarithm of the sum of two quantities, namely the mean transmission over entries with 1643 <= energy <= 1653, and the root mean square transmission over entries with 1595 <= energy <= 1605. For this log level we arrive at 1.88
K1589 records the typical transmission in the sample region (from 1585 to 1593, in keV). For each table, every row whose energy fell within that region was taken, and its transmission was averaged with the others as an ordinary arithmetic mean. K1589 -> 36.9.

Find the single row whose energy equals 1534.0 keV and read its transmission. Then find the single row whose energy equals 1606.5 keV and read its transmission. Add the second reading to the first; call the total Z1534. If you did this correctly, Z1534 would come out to 77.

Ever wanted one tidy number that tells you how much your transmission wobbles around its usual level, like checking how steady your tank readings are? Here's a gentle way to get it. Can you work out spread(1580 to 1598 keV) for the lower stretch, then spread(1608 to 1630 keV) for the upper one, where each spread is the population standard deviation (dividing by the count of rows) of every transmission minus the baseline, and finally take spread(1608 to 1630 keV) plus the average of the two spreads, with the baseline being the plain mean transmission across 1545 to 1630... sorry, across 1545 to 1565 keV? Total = 1.3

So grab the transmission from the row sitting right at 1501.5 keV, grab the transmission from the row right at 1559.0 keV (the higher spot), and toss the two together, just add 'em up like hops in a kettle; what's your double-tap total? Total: 55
